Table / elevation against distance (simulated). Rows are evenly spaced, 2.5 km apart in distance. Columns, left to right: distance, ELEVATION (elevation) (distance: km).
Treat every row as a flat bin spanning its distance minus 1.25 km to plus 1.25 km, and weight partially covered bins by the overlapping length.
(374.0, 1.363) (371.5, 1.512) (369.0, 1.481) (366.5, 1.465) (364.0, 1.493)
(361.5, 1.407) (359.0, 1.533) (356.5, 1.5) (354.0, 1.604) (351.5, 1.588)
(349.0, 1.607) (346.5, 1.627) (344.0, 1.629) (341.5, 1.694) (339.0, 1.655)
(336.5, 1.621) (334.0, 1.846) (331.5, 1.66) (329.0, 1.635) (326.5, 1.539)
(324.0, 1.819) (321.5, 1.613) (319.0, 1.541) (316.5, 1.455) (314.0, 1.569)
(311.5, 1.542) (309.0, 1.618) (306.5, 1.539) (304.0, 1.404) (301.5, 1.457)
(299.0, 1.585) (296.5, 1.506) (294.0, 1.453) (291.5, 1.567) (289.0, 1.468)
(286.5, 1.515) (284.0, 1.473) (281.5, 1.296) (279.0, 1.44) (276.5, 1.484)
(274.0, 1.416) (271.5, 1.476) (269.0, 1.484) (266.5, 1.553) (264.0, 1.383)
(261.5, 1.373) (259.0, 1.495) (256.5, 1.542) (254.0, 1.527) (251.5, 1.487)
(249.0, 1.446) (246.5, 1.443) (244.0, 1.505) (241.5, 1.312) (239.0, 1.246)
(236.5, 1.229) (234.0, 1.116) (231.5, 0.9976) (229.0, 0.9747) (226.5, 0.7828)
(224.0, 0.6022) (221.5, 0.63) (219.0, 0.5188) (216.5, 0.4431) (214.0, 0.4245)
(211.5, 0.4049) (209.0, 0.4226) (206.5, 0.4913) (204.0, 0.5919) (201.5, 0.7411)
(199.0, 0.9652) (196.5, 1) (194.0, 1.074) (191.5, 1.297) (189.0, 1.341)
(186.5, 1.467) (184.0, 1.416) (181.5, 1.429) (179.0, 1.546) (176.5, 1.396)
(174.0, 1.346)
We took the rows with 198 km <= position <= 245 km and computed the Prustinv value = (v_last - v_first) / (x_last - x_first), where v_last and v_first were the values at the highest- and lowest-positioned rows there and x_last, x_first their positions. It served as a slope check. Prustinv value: 0.012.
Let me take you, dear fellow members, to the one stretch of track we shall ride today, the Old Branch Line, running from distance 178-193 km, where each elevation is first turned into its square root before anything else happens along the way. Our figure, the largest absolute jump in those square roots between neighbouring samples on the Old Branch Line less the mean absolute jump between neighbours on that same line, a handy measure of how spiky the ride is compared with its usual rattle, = 0.024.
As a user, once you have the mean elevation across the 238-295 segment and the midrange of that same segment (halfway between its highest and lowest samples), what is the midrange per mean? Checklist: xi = 0.97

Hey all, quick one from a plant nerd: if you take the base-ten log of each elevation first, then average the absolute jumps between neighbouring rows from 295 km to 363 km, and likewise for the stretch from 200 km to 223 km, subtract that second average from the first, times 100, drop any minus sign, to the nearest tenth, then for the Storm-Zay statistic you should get 3.3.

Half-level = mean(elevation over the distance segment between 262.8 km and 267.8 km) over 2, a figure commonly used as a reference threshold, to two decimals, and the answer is 0.73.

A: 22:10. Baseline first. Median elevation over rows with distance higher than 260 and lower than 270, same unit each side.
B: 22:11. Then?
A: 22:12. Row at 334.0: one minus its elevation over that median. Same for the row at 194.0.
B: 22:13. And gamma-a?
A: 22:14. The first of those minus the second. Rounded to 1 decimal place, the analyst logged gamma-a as -0.5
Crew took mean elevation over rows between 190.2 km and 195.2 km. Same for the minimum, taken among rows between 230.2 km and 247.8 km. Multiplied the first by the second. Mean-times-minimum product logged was 1.2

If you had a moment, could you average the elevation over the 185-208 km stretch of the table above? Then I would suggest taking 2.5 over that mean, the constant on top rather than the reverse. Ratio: 2.5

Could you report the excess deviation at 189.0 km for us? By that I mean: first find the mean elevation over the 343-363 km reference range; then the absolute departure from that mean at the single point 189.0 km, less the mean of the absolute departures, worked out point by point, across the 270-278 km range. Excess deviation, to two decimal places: 0.12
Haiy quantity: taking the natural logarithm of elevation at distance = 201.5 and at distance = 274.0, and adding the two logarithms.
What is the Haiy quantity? 0.0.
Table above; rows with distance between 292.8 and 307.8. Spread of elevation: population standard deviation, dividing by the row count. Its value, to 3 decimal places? 0.060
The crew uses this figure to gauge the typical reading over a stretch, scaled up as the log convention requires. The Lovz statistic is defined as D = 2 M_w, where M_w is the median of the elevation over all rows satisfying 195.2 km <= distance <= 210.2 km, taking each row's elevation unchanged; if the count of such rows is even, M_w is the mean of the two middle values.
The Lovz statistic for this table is 1.33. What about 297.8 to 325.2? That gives 3.08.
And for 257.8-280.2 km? 2.95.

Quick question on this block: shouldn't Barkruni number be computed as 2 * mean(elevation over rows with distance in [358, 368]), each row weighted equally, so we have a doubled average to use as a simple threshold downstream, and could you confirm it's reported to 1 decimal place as 2.9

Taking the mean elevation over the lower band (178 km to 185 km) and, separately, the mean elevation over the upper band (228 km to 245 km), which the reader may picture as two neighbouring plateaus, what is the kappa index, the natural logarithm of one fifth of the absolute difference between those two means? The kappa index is -2.9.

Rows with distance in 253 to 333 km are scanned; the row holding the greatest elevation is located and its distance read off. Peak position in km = 324.0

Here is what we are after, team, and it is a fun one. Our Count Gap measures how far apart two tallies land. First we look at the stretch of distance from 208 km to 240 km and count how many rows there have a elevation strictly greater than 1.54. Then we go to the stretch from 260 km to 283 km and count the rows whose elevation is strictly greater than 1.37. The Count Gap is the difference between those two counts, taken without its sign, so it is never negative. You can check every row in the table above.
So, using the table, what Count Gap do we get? 8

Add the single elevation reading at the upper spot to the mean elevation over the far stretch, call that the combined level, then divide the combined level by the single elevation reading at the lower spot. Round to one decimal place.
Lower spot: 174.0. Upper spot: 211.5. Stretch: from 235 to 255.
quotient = 1.3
